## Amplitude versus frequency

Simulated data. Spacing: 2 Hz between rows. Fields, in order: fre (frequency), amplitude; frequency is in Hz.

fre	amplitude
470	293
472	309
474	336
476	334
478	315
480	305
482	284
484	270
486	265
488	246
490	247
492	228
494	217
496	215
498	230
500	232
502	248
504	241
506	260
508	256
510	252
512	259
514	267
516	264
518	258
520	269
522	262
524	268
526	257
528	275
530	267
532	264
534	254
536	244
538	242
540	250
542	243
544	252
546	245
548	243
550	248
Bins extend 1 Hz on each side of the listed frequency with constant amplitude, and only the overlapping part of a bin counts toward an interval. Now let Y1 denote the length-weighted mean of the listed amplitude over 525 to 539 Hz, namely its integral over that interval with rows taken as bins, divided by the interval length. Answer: 258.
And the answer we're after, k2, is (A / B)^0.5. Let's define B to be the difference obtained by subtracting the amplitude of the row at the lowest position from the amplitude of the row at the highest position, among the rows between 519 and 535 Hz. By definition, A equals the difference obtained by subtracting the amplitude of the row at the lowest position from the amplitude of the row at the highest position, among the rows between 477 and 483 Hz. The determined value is 1.4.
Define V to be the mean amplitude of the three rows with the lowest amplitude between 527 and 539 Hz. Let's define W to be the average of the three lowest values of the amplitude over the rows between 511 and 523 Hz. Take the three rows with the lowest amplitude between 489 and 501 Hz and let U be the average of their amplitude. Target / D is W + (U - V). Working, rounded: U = 220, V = 247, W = 260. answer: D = 233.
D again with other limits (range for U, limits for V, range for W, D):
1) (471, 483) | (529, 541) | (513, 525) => 315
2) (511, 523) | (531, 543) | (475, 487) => 290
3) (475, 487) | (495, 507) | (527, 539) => 294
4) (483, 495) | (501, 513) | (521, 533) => 244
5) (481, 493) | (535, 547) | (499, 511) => 238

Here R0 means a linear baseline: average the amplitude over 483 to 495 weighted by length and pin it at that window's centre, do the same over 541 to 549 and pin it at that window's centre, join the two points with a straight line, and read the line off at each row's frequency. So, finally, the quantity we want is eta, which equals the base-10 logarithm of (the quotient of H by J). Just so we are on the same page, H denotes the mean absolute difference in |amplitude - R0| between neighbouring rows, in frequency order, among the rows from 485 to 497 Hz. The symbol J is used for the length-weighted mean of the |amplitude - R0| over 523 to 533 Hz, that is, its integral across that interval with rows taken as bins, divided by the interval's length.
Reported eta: -0.3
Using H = 10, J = 20.5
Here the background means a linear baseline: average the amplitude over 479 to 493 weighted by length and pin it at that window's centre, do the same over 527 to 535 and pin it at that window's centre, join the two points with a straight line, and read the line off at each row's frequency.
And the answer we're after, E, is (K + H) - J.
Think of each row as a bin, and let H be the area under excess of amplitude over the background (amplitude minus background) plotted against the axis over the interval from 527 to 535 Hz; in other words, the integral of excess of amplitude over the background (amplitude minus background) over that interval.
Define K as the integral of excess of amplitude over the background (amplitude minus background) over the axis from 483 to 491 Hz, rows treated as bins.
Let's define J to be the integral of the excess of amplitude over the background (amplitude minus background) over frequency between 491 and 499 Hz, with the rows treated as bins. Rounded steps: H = 0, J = -331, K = -53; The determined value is 278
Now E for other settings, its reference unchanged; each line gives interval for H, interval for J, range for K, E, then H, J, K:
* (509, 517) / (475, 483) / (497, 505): -611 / -31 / 369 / -210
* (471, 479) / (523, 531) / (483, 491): 414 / 482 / 15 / -53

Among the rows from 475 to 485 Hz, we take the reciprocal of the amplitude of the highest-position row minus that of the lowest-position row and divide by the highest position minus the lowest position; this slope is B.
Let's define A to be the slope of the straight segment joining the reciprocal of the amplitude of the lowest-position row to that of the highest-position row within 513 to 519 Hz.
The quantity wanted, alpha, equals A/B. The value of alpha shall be 0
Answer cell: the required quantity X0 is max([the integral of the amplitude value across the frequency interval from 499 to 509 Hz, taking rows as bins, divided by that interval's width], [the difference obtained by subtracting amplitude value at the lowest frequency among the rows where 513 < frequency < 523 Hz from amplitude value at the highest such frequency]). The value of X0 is 247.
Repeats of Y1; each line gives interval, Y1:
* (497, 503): 237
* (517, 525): 264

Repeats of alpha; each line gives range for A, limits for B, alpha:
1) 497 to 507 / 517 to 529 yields 3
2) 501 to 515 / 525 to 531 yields 1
